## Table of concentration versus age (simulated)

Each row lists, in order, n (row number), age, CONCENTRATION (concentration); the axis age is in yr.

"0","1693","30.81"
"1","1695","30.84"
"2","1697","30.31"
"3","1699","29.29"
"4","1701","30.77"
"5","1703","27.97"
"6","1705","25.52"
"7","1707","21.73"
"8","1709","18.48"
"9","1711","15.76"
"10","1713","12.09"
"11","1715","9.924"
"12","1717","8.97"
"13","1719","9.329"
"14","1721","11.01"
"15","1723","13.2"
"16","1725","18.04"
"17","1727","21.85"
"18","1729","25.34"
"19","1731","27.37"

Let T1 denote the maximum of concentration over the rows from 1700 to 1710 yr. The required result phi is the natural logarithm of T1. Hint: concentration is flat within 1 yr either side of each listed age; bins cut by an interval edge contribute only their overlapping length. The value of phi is 3.4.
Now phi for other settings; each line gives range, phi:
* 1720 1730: 3.2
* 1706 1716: 3.1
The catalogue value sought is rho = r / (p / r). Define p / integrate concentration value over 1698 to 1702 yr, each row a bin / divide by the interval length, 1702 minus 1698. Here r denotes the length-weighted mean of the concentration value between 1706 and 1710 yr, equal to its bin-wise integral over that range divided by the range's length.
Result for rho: 13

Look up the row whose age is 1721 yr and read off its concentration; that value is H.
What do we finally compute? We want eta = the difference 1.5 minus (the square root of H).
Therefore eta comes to -1.8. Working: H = 11.01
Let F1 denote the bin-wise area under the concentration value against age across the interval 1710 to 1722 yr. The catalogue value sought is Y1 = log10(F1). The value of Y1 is 2.1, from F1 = 134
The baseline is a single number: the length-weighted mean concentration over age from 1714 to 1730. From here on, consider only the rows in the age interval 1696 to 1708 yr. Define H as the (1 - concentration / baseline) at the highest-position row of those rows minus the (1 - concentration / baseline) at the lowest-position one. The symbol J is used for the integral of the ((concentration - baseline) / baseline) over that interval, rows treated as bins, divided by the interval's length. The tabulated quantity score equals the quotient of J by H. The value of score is 1.5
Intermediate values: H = 0.6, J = 0.88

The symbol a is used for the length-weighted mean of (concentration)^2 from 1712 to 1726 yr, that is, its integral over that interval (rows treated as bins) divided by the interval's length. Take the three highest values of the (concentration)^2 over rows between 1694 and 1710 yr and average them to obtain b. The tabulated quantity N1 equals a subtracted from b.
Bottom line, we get 791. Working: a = 148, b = 939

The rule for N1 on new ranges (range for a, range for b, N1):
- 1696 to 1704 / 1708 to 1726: -571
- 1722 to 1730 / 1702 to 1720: 230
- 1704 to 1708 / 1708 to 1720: -316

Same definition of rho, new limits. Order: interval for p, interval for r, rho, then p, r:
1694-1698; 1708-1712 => 10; 31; 17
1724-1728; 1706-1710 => 20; 20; 20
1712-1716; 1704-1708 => 51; 11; 24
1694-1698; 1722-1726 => 8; 31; 16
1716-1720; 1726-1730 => 61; 9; 24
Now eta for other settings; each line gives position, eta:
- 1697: -4.0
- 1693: -4.1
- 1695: -4.1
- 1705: -3.6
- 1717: -1.5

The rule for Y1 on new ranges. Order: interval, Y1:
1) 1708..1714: 2.0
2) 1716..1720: 1.6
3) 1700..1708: 2.3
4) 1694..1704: 2.5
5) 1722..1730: 2.2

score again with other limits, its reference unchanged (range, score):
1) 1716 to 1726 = 0.3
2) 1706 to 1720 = -0.1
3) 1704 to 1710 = 1.0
